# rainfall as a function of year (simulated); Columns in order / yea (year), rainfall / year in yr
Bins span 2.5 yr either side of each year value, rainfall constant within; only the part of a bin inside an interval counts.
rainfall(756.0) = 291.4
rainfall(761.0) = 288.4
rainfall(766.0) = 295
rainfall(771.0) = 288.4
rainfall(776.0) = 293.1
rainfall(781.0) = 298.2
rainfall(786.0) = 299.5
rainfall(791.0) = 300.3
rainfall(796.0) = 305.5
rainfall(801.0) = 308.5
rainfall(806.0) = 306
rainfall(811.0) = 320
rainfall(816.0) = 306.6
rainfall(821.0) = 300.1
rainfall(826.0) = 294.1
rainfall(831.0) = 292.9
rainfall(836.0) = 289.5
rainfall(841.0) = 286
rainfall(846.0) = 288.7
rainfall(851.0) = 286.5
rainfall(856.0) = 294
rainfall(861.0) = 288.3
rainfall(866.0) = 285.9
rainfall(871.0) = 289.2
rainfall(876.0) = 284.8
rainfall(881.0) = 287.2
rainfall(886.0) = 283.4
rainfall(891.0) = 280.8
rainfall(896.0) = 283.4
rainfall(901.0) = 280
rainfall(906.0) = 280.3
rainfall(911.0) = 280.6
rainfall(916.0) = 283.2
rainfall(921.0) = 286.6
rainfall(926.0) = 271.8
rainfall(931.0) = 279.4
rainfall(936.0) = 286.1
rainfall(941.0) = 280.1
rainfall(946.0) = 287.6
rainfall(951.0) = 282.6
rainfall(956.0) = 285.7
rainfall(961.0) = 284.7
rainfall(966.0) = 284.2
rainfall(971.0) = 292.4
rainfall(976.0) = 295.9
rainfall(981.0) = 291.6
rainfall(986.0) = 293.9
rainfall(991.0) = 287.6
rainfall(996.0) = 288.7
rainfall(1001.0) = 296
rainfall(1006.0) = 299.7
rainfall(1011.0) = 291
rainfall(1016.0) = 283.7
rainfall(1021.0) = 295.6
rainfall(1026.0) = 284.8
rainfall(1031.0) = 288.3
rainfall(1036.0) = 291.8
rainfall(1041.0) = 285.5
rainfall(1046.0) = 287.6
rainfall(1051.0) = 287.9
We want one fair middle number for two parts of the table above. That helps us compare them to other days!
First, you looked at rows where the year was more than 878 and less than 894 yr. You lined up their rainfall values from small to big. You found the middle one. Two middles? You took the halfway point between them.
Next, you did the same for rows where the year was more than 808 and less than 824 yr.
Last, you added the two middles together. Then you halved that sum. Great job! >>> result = 295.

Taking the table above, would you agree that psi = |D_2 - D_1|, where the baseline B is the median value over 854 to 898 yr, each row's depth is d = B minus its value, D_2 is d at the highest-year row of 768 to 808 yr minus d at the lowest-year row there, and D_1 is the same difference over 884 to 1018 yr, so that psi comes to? 17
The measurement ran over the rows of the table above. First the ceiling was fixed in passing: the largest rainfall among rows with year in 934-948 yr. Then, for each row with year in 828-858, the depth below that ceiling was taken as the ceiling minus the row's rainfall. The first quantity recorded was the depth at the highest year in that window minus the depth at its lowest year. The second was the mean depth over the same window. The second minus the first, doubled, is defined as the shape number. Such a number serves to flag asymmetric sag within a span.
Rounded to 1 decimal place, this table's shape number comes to -1.8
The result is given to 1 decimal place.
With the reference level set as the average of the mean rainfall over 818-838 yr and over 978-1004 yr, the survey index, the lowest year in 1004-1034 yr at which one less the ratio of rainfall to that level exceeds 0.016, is 1016.0 yr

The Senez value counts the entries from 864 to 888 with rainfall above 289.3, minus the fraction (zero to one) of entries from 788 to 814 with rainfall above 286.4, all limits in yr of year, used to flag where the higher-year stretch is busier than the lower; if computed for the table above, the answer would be -1.0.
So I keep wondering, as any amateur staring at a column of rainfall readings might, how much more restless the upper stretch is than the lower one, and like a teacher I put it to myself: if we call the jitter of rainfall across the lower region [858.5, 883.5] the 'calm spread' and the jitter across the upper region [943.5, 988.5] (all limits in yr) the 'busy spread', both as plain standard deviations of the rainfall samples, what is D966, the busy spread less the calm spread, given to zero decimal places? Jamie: 3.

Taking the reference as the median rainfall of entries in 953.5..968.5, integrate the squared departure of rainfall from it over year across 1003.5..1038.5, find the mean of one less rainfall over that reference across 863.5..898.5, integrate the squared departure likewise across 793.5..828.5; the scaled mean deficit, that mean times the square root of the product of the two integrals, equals -6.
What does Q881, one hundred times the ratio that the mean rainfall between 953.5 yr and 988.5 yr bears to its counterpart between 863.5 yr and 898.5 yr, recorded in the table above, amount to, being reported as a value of 102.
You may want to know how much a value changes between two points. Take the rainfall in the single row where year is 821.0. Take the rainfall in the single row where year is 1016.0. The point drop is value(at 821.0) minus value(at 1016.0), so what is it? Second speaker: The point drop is 16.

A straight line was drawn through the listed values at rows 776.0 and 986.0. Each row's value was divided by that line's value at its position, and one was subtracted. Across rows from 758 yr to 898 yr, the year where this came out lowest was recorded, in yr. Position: 891.0 yr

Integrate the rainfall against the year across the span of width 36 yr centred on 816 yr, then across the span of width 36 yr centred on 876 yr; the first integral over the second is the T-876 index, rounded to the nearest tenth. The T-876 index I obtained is 1.1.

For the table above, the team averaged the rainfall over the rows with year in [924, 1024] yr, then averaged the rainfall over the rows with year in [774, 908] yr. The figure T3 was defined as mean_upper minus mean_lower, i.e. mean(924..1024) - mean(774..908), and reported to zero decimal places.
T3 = -5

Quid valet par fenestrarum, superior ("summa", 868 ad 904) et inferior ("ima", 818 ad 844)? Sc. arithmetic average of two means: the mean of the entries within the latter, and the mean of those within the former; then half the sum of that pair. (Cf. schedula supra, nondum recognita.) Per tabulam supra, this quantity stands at 288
